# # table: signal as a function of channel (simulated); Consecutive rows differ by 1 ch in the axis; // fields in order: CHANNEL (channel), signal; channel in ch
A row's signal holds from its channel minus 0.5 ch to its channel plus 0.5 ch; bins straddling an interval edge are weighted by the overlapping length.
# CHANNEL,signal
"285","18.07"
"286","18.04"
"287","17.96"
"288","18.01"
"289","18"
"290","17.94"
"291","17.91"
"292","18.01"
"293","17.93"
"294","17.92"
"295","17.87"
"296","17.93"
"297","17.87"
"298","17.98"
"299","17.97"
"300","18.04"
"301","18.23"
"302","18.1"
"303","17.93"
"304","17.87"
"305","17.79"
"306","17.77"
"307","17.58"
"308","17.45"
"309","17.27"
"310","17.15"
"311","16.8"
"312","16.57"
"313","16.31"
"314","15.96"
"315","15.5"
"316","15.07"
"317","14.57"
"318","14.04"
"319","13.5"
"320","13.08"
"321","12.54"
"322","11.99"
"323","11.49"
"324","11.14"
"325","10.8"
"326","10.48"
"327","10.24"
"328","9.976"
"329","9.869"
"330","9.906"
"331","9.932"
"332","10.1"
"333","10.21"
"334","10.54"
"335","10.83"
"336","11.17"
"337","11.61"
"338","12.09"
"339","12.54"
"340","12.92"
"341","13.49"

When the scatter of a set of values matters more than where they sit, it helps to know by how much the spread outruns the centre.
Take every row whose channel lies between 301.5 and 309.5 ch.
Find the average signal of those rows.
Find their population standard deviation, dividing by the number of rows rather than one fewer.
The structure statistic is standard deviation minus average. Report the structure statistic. -17.5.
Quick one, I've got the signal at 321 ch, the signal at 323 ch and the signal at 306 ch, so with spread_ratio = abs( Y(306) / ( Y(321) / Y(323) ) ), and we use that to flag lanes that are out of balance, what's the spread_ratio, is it 16.3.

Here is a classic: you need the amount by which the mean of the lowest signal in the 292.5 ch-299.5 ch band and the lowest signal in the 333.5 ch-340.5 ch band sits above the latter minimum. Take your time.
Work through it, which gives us 3.7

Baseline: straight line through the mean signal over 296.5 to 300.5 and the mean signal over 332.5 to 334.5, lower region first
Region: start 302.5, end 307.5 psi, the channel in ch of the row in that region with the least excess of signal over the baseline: 303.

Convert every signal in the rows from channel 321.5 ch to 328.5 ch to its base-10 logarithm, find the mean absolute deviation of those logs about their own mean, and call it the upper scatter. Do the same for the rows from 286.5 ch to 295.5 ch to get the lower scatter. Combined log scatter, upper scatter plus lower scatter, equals 0.024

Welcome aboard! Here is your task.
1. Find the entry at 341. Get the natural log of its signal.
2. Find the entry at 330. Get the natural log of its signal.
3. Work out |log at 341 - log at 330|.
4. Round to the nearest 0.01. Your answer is 0.31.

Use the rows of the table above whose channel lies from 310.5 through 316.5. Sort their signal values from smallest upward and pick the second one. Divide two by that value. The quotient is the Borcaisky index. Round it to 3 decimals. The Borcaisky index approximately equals 0.129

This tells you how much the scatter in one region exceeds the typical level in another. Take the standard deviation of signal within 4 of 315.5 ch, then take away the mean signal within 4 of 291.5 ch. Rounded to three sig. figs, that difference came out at -16.9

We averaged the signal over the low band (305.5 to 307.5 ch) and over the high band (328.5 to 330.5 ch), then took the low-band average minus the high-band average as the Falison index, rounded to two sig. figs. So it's 7.8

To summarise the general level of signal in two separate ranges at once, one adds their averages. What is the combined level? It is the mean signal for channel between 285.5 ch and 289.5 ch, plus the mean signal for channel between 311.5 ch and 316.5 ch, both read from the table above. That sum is 34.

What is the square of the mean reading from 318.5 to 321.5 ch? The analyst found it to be 170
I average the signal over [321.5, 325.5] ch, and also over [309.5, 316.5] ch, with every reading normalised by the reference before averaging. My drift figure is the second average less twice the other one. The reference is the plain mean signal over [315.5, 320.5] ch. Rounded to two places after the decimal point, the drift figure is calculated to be -0.46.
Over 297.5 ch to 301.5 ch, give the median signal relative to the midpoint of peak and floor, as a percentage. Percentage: 99.5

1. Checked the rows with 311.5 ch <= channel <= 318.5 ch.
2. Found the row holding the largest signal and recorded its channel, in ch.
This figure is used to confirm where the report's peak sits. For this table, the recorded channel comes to 312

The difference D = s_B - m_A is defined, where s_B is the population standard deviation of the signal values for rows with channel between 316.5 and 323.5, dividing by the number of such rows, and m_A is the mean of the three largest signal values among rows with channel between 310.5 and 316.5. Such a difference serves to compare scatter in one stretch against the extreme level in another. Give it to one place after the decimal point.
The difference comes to -15.5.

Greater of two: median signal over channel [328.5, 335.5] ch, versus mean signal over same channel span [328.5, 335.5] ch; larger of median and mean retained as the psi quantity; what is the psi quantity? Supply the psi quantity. 10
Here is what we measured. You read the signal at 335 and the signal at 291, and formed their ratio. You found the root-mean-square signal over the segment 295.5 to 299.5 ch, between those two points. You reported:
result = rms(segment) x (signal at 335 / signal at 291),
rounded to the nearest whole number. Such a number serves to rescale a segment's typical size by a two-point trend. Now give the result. 11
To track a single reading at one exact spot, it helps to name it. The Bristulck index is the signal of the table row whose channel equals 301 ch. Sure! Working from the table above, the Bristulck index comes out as 18.23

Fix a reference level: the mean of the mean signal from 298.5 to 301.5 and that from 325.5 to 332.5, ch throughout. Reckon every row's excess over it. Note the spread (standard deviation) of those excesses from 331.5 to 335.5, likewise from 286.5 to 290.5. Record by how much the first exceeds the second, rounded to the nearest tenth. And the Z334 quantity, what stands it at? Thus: 0.3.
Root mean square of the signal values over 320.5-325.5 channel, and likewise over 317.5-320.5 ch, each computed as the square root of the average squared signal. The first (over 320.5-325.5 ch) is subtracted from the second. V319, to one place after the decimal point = 1.9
